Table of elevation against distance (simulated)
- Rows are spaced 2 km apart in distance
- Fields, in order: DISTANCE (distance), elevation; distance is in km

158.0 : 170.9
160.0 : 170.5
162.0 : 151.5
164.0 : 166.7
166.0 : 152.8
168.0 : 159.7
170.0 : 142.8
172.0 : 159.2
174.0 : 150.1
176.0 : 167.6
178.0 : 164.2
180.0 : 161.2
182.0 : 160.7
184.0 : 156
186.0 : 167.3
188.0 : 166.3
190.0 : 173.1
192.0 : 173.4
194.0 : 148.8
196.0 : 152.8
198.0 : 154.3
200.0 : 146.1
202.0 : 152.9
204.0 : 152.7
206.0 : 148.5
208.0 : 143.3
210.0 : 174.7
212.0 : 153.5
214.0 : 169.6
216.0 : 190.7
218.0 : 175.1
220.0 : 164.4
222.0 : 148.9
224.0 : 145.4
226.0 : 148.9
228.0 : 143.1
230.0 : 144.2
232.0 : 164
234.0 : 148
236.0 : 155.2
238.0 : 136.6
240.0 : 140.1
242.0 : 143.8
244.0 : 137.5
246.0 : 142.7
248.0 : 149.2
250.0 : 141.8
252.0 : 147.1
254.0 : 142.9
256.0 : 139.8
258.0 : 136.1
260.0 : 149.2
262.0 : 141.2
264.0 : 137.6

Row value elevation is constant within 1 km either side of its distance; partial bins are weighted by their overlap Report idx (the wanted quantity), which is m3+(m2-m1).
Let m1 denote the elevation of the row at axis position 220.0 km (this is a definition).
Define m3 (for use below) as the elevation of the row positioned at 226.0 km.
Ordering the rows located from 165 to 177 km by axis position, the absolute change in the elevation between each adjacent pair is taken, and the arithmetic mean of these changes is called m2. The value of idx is -2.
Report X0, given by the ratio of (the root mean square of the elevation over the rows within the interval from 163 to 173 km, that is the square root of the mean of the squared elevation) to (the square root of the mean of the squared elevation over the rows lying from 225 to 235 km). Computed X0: 1.04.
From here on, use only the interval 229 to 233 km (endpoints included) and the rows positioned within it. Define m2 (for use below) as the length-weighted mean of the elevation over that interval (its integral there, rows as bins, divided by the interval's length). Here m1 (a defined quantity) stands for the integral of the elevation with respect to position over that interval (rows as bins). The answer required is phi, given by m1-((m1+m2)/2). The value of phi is 231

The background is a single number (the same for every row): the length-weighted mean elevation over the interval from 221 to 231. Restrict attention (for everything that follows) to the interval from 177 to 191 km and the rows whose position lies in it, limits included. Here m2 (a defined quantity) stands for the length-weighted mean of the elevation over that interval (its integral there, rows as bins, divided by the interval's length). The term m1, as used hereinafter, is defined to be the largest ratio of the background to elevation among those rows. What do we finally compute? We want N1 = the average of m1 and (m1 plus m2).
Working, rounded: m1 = 0.94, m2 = 164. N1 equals 83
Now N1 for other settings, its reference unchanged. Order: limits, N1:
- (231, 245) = 74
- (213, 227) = 83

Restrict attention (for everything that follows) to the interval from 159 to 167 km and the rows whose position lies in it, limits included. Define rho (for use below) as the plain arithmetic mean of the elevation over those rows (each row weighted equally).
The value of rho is 160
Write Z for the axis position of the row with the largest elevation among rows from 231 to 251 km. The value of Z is 232.0 km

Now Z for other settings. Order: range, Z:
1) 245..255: 248.0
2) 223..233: 232.0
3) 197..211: 210.0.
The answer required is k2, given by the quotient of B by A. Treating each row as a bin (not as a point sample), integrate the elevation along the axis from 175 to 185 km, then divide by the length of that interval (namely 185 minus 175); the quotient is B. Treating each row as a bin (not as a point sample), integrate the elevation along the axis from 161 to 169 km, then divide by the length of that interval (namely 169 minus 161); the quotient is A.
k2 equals 1.03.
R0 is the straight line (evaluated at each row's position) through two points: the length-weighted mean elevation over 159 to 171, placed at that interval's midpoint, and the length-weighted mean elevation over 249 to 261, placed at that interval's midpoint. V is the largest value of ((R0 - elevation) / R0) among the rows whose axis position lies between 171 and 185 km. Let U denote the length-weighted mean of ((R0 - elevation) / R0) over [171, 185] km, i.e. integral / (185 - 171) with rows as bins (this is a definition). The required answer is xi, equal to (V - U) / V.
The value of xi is 1.8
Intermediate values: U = -0.030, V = 0.04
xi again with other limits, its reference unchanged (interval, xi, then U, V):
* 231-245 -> 1.1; -0.006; 0.06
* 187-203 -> 2.1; -0.039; 0.04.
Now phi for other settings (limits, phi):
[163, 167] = 240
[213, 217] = 270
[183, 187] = 242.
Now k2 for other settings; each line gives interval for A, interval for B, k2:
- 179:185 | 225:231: 0.91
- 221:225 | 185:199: 1.10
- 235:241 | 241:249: 1.00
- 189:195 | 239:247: 0.85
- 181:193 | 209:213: 0.99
